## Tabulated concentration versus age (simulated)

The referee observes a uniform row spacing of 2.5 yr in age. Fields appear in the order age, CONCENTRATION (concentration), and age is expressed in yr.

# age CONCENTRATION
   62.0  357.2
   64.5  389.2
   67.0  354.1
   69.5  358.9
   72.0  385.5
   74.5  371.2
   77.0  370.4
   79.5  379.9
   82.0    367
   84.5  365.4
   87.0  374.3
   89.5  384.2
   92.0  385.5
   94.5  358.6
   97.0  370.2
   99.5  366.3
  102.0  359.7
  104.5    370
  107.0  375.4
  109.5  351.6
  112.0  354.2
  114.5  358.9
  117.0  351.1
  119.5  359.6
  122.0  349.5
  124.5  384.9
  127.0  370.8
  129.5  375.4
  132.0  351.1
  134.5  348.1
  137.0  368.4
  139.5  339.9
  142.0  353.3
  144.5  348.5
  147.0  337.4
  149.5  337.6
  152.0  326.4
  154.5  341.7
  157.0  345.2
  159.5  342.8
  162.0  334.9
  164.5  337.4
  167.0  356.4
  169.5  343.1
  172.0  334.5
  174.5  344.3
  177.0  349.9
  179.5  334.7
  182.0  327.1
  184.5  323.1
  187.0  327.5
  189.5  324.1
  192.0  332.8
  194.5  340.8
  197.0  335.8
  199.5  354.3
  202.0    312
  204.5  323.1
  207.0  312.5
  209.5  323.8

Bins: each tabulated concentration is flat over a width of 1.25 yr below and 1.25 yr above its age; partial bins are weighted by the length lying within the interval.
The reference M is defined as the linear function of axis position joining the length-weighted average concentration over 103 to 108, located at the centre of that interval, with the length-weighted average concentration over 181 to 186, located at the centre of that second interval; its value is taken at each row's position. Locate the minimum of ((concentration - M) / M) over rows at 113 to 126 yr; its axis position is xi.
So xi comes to 117.0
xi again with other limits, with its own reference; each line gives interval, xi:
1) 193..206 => 202.0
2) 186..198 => 189.5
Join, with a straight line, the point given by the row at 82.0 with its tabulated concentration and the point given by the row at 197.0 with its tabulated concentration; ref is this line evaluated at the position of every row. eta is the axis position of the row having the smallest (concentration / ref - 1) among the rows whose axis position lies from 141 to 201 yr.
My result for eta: 152.0 yr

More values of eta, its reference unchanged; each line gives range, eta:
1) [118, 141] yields 139.5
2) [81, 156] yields 152.0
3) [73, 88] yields 84.5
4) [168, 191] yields 184.5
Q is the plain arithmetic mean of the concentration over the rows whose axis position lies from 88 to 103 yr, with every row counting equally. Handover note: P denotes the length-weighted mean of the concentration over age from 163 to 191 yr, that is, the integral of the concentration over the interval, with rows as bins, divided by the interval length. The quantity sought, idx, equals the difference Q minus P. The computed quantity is 34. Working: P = 337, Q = 371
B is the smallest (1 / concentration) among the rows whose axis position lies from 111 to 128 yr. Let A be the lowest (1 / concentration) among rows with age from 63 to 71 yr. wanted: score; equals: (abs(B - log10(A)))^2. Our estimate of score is 6.72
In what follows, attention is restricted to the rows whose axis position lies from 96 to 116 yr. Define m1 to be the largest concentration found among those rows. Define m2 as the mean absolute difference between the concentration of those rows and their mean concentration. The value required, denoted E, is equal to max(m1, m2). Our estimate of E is 375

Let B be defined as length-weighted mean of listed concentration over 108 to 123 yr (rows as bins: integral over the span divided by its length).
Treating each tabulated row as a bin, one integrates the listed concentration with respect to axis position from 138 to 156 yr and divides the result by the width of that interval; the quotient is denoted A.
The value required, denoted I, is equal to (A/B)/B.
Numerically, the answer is 0.0027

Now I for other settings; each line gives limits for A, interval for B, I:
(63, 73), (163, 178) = 0.0031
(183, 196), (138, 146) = 0.0027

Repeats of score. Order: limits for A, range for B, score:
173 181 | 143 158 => 6.49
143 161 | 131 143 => 6.48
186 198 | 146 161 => 6.43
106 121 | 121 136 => 6.64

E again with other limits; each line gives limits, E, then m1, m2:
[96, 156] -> 385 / 384.9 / 11.7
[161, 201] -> 356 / 356.4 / 7.9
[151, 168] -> 356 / 356.4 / 6.7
